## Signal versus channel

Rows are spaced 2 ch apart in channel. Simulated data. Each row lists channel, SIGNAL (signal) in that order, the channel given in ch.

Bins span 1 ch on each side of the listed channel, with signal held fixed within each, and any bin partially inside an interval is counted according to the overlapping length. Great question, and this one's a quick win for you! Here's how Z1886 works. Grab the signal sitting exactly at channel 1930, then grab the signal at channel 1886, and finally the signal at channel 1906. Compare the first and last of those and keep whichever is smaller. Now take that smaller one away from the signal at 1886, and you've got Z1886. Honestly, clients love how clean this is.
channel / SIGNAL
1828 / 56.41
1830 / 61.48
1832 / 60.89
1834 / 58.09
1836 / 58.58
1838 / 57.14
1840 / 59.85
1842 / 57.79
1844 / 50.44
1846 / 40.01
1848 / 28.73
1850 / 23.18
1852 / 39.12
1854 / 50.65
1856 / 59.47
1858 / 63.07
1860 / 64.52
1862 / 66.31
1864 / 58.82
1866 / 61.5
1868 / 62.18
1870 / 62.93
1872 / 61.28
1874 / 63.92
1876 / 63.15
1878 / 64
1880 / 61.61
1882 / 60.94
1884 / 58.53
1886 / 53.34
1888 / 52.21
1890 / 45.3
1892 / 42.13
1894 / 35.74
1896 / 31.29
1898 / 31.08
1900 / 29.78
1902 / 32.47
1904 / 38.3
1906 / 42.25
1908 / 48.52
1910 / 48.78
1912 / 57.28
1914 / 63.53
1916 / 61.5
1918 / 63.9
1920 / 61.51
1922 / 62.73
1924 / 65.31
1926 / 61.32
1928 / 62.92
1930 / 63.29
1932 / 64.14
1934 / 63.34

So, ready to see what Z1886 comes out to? 11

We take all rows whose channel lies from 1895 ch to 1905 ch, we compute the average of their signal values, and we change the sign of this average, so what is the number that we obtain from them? -33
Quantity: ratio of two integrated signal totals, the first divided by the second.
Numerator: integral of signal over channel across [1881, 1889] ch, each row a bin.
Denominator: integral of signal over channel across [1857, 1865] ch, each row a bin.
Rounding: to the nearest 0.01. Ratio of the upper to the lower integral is 0.89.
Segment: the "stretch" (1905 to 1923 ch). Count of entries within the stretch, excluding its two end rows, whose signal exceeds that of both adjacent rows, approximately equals 2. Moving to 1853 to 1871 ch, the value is 1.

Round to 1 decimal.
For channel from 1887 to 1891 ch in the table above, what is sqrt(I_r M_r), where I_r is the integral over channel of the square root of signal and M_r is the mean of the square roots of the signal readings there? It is 14.0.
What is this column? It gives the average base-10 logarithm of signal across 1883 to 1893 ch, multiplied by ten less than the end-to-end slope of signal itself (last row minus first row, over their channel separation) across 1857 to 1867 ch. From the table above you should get -17.3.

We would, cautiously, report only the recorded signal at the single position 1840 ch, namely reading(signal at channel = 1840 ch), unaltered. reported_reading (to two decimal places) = 59.85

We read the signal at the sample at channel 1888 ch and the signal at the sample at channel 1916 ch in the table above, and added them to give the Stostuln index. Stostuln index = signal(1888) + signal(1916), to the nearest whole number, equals 114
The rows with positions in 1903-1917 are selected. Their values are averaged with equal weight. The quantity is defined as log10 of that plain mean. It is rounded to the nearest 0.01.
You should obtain 1.71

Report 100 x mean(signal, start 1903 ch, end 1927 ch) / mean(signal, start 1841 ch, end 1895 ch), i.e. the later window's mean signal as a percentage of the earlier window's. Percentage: 105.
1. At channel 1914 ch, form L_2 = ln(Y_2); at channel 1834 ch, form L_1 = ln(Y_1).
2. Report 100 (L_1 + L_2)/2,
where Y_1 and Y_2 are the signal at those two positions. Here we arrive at 411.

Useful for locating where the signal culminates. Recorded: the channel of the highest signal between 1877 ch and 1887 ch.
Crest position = 1878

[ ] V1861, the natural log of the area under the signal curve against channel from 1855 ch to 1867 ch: 6.62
